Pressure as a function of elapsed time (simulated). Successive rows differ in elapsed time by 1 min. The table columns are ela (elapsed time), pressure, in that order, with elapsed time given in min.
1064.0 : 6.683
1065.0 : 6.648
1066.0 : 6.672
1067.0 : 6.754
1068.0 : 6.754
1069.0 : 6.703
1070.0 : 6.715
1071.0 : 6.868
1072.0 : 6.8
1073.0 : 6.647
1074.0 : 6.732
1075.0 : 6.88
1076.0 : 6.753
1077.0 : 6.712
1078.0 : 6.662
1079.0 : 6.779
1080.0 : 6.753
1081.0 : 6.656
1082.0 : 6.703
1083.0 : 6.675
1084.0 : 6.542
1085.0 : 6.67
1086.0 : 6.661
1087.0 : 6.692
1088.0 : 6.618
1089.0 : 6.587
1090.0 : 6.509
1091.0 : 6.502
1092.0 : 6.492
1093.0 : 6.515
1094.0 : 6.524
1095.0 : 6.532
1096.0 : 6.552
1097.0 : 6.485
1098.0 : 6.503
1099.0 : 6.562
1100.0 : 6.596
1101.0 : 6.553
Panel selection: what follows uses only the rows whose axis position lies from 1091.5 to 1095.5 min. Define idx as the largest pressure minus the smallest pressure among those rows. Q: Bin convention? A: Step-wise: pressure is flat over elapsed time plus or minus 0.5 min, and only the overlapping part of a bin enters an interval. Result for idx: 0.04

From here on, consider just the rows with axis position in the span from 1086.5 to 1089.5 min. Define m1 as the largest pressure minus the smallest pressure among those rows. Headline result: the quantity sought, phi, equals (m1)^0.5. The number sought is 0.32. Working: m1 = 0.105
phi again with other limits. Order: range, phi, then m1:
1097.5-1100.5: 0.30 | 0.093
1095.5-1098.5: 0.26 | 0.067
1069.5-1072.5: 0.39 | 0.153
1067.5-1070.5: 0.23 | 0.051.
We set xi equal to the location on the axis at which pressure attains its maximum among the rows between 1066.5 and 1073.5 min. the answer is 1071.0 min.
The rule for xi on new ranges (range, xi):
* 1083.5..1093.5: 1087.0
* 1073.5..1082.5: 1075.0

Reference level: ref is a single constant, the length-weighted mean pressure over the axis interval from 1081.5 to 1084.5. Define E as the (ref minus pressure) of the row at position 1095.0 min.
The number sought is 0.11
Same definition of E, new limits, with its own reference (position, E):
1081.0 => -0.02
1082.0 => -0.06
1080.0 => -0.11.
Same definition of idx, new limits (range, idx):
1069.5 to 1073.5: 0.22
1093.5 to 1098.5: 0.07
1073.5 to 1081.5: 0.22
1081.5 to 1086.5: 0.16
